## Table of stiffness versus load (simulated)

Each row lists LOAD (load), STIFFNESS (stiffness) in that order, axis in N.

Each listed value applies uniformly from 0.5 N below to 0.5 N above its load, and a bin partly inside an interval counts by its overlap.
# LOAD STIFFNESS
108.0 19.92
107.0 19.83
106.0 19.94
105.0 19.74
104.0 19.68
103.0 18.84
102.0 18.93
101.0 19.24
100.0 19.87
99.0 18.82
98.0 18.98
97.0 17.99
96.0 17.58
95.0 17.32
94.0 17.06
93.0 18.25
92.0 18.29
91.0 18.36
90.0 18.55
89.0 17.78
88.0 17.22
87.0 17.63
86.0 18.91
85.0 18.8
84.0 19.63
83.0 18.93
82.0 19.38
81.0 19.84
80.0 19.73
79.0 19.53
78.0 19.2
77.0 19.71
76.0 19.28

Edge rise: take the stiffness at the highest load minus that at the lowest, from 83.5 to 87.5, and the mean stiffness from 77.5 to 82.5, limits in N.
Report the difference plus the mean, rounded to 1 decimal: 17.5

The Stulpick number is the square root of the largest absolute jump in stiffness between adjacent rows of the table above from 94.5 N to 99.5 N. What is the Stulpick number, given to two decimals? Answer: 0.99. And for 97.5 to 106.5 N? 1.02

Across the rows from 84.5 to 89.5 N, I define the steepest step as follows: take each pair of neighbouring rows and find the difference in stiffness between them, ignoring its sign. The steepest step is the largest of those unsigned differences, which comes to 1.28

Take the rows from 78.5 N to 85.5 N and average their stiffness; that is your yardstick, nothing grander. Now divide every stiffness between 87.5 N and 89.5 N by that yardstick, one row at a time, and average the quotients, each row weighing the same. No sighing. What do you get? 0.90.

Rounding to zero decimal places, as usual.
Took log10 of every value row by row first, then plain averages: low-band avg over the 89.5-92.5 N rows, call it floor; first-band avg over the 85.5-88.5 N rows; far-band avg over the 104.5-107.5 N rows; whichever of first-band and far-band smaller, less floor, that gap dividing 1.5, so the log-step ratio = -127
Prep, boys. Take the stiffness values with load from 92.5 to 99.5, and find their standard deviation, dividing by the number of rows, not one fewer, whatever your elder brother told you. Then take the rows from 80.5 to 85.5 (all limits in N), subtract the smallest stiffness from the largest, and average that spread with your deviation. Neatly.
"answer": 0.86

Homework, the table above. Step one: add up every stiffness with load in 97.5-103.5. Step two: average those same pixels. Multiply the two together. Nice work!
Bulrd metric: 2192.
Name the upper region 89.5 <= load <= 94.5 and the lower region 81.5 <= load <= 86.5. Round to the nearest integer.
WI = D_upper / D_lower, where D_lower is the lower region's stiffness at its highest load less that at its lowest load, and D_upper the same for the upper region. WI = 3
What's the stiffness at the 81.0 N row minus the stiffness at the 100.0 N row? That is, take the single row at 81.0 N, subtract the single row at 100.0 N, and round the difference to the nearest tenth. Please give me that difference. 0.0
